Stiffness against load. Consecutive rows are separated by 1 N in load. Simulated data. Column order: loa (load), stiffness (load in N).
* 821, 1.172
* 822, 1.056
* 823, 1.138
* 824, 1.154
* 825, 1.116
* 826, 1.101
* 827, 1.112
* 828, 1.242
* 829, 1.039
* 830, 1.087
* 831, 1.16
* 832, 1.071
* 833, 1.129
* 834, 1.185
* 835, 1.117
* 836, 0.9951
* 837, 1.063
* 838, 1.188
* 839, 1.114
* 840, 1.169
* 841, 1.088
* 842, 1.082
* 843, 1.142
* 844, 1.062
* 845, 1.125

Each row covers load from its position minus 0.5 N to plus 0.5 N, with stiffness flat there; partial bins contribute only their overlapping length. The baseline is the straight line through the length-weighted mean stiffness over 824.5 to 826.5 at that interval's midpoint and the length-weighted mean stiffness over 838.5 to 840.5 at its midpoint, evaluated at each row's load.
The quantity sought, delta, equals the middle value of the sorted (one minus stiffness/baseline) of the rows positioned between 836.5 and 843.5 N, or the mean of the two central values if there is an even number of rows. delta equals 0.023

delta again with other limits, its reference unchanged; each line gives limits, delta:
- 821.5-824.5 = -0.032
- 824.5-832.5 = 0.004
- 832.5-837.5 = 0.012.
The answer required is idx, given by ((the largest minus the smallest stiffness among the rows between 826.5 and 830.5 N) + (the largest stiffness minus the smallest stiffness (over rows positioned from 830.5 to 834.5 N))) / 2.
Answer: 0.16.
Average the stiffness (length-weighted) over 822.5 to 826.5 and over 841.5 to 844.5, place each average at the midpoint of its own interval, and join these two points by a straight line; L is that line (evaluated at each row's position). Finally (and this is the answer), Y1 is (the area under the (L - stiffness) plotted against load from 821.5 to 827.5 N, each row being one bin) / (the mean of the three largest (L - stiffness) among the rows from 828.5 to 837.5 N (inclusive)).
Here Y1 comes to 1.1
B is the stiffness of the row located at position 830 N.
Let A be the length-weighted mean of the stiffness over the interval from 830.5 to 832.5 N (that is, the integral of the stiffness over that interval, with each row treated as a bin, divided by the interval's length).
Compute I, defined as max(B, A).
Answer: 1.12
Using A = 1.12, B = 1.087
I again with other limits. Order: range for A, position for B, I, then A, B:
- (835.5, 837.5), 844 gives 1.06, 1.03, 1.062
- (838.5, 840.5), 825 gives 1.14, 1.14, 1.116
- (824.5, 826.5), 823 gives 1.14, 1.11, 1.138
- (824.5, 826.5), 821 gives 1.17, 1.11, 1.172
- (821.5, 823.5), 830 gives 1.10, 1.10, 1.087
